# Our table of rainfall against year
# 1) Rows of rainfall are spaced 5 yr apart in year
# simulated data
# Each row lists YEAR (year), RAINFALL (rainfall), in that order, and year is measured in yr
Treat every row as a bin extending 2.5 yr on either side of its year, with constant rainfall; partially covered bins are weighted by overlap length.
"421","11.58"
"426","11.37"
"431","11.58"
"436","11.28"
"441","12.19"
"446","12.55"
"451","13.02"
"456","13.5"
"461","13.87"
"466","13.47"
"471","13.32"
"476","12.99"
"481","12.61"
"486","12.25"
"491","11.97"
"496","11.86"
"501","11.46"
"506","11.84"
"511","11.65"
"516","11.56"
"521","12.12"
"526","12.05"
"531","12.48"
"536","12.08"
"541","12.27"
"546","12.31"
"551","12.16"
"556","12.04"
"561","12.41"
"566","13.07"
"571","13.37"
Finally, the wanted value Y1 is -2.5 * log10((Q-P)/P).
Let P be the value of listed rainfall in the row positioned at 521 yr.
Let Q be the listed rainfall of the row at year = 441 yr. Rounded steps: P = 12.12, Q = 12.19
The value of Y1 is 5.6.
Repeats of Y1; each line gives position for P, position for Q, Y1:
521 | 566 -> 2.8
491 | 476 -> 2.7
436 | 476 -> 2.0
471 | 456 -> 4.7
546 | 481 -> 4.0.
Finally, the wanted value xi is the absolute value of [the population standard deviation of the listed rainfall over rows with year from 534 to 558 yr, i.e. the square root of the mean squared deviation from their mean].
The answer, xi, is 0.1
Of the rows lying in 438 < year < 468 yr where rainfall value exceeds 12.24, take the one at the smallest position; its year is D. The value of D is 446 yr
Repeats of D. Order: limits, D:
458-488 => 461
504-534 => 531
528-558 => 531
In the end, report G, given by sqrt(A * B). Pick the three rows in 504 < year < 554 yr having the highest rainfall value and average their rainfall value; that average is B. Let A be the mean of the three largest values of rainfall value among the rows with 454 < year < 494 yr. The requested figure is 13.0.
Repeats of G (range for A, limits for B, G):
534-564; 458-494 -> 12.9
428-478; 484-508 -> 12.8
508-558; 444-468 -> 13.0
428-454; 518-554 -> 12.5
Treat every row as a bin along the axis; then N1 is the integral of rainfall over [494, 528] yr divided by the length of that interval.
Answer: 11.79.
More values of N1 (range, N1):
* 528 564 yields 12.26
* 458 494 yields 12.92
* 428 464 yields 12.57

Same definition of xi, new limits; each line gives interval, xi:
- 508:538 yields 0.3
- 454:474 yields 0.2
